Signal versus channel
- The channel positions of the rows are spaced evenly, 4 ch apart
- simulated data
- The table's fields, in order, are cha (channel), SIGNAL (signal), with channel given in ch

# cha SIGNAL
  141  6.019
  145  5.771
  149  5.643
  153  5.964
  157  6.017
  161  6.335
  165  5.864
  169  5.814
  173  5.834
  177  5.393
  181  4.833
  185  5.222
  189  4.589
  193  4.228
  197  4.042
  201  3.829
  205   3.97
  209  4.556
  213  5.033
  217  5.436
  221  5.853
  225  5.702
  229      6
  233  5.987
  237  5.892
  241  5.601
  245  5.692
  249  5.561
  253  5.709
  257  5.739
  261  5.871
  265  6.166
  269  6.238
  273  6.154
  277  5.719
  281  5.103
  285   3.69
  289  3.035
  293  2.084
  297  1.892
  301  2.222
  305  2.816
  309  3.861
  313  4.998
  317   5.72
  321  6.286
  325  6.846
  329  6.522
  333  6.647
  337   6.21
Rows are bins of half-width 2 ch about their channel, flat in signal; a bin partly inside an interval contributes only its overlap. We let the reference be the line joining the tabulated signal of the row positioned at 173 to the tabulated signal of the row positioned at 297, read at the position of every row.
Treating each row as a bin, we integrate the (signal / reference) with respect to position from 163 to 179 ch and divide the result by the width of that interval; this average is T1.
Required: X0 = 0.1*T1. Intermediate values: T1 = 1.0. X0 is 0.10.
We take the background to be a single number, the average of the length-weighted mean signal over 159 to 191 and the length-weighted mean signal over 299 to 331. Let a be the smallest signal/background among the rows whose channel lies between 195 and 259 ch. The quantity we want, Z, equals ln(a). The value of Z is -0.3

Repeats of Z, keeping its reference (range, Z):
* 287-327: -1.0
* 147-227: -0.3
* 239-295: -0.9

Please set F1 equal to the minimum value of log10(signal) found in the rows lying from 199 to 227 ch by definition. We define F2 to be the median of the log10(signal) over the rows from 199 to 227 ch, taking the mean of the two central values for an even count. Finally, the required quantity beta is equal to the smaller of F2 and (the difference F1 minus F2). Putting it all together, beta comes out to -0.12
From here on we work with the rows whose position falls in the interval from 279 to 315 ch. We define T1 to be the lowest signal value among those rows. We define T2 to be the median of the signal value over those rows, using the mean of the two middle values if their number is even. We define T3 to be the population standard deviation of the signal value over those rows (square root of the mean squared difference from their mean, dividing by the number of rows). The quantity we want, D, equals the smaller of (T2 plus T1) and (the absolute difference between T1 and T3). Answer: 1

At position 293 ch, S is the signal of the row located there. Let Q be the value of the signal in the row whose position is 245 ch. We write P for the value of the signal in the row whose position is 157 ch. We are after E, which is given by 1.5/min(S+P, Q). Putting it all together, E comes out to 0.264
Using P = 6.017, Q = 5.692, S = 2.084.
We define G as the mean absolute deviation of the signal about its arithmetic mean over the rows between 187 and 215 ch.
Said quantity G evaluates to 0.35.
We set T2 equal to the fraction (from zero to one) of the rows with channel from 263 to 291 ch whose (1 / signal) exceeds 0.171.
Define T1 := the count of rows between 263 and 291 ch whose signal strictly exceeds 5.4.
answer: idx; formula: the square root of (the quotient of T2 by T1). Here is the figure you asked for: 0.38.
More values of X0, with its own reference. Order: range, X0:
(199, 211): 0.09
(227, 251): 0.16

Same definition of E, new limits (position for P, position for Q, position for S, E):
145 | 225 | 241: 0.263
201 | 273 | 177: 0.244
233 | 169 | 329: 0.258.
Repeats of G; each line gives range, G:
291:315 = 0.97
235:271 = 0.19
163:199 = 0.59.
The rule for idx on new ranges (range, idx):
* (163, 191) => 0.53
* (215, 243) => 0.25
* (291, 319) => 1.00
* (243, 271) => 0.29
